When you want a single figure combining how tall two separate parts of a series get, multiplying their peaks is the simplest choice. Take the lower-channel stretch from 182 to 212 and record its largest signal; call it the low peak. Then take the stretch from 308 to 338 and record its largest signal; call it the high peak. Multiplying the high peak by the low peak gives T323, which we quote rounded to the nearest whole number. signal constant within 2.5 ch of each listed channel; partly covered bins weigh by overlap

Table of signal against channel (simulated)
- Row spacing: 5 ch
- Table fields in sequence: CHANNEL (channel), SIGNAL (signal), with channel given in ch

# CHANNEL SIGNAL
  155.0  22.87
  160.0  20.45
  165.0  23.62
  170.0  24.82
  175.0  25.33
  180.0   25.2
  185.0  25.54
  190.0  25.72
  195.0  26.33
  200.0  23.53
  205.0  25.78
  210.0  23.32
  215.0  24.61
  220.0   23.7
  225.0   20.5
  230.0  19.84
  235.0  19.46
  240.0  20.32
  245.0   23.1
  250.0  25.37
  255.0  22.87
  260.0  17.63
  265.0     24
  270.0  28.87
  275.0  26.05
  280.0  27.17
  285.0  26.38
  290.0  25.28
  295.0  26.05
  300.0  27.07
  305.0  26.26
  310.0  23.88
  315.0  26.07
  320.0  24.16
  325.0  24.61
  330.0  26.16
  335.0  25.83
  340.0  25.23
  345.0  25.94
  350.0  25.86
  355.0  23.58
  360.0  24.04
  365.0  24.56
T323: 689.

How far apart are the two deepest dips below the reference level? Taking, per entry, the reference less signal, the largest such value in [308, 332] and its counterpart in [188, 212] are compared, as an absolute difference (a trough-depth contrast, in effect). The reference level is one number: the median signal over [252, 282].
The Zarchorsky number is 1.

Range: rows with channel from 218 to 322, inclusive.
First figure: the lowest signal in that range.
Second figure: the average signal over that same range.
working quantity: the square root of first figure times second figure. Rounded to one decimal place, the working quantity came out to 20.6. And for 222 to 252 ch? 20.4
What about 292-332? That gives 24.7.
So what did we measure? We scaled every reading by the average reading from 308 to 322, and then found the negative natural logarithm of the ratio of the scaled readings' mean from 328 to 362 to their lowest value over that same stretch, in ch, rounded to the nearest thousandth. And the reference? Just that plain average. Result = -0.068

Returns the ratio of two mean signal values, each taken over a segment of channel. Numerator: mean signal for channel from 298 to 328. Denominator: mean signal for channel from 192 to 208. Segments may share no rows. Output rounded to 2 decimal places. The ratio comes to 1.01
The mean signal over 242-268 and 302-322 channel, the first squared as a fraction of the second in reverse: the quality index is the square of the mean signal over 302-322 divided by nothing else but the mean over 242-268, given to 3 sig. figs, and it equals 27.9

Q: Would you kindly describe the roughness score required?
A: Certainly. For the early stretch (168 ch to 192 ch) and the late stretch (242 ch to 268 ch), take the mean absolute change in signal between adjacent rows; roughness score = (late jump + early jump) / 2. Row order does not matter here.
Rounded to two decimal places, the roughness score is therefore 2.19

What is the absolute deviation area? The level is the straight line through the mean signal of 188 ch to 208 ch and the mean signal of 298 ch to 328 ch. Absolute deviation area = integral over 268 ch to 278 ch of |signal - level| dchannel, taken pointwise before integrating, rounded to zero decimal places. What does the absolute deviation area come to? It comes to 21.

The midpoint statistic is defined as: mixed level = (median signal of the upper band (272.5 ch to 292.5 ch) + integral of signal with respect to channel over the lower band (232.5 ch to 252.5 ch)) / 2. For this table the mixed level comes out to 234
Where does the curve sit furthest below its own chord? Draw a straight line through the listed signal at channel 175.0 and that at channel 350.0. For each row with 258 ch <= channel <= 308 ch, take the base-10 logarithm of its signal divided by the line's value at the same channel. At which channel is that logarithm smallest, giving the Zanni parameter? 260.0 ch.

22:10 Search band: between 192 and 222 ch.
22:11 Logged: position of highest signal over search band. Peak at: 195.0 ch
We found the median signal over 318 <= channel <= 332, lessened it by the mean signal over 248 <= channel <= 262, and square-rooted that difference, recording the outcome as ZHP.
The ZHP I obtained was 1.6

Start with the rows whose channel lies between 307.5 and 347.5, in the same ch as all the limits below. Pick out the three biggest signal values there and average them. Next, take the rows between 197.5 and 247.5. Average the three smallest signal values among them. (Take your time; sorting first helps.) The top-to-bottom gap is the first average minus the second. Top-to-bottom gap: 6.2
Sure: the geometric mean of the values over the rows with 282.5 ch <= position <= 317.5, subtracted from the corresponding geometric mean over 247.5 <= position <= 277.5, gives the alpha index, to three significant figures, -1.98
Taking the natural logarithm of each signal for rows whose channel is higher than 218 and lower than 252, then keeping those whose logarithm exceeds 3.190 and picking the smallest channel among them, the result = 250.0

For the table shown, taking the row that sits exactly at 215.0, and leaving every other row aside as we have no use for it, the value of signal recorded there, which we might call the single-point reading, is 24.61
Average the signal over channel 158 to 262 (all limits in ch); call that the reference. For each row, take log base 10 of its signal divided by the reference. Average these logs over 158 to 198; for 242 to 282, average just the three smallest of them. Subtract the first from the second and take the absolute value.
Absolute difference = 0.07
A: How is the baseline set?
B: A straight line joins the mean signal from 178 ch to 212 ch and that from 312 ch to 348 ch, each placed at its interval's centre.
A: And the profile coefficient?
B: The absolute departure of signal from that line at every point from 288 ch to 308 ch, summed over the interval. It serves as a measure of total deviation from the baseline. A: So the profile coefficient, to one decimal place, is 3.4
